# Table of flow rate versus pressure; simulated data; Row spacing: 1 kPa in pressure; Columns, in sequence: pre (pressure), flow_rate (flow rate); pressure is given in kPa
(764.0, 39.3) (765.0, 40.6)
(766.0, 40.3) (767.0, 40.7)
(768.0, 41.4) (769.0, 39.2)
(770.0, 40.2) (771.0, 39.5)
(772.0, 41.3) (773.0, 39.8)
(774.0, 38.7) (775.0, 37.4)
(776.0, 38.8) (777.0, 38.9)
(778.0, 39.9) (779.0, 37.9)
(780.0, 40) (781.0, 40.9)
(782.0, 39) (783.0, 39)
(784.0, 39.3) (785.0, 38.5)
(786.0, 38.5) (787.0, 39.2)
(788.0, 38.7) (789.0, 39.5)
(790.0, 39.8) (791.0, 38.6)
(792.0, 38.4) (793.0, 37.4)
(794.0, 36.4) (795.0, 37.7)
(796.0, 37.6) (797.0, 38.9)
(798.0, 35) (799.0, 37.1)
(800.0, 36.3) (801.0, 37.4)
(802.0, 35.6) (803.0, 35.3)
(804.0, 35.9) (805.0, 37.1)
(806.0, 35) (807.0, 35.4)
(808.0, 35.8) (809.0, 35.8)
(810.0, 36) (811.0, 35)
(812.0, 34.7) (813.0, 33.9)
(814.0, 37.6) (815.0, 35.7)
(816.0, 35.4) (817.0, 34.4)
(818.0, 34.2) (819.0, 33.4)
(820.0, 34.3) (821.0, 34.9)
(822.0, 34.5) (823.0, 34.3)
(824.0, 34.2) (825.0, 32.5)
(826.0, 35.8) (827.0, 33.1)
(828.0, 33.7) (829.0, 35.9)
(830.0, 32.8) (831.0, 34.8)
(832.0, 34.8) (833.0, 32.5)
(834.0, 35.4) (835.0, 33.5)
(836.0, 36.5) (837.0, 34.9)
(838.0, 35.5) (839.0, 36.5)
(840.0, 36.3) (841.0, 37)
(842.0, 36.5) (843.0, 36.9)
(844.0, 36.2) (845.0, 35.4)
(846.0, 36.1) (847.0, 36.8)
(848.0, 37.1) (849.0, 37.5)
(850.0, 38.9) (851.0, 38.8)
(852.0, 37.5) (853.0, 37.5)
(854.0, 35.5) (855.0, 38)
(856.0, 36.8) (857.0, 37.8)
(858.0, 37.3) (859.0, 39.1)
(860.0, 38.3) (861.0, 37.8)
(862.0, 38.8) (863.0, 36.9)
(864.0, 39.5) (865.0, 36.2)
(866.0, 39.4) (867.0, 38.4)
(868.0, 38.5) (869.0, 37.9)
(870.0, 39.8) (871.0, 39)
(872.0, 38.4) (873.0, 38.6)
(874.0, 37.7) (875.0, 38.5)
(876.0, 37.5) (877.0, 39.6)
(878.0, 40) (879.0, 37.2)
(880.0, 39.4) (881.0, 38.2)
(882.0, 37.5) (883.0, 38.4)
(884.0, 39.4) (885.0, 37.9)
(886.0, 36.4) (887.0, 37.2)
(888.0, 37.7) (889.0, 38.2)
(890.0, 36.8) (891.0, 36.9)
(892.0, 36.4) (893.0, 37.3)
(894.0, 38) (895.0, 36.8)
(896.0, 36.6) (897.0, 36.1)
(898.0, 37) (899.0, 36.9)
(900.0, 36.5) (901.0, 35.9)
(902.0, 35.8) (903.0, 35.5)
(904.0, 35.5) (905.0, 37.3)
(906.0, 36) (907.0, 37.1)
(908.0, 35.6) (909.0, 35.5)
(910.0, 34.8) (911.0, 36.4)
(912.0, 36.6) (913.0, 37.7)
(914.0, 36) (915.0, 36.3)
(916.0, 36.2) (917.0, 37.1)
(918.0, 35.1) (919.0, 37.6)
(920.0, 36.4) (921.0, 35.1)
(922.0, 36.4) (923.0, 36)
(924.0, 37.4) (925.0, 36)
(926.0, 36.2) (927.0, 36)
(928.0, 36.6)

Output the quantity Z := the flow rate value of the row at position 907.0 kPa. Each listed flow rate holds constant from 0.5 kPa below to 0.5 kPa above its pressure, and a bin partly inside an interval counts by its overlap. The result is 37.1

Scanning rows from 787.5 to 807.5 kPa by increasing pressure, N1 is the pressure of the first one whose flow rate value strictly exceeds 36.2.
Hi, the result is 788.0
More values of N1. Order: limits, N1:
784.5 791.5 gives 785.0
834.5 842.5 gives 836.0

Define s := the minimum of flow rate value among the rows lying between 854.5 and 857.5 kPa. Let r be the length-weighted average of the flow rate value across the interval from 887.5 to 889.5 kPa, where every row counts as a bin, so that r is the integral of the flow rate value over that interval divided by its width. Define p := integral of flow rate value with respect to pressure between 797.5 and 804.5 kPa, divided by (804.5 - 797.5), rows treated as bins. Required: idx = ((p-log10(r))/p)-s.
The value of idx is -35.8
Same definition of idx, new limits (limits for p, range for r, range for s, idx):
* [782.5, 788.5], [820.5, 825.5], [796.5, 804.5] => -34.0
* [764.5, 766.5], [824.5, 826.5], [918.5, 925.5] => -34.1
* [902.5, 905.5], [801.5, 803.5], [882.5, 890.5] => -35.4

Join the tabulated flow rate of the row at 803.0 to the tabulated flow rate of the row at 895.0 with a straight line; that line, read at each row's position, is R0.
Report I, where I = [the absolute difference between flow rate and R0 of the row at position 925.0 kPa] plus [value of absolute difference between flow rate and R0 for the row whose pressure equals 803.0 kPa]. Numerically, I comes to 1.3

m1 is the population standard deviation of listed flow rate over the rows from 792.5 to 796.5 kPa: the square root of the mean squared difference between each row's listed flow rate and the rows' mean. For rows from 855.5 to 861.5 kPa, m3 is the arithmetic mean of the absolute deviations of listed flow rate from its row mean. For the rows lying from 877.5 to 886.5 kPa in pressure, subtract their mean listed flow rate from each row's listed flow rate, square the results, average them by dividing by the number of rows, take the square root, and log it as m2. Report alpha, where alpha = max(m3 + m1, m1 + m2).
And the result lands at 1.6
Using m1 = 0.5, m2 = 1.10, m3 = 0.57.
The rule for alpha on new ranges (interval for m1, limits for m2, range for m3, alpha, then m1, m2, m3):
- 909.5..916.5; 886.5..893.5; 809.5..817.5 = 1.6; 0.8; 0.55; 0.84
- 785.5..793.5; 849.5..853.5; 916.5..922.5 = 1.5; 0.7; 0.68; 0.79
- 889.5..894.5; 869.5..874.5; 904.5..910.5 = 1.3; 0.5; 0.69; 0.77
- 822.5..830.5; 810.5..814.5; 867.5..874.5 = 2.6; 1.2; 1.39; 0.49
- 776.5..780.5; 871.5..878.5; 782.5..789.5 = 1.7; 0.9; 0.85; 0.33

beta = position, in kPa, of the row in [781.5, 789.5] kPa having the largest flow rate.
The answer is 789.0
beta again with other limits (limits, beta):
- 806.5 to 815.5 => 814.0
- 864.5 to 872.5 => 870.0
